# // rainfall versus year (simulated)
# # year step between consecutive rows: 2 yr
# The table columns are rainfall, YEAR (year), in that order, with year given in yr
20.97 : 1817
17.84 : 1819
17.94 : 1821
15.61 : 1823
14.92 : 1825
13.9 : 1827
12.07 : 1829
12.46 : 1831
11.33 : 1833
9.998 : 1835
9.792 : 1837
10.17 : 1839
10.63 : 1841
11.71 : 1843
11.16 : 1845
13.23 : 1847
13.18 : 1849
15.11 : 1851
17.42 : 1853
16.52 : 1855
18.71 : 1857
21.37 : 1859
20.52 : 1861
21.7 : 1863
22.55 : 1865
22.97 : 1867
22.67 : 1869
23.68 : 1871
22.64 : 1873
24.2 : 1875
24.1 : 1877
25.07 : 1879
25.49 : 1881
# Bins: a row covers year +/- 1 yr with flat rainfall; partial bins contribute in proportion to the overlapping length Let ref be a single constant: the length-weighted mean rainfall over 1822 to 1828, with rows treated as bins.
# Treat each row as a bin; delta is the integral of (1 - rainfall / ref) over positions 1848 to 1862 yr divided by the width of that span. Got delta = -0.2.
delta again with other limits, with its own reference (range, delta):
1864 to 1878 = -0.6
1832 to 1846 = 0.3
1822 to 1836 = 0.1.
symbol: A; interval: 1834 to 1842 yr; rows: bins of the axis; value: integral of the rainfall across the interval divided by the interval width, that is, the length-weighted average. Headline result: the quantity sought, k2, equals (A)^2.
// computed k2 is 103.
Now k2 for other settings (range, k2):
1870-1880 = 573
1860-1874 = 501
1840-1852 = 156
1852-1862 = 358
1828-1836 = 131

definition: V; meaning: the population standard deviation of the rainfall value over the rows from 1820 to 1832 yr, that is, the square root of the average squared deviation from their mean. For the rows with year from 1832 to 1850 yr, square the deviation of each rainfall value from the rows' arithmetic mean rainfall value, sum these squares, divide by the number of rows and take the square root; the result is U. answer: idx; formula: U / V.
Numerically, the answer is 0.6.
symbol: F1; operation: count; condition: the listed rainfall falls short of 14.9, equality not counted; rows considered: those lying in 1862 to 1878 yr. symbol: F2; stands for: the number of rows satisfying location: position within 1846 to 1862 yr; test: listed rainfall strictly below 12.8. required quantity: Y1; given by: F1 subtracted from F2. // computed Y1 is 0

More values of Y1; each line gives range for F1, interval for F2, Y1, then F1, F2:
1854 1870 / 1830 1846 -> 8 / 0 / 8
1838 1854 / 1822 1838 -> -1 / 6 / 5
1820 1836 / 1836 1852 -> 0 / 5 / 5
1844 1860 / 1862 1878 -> -3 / 3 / 0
